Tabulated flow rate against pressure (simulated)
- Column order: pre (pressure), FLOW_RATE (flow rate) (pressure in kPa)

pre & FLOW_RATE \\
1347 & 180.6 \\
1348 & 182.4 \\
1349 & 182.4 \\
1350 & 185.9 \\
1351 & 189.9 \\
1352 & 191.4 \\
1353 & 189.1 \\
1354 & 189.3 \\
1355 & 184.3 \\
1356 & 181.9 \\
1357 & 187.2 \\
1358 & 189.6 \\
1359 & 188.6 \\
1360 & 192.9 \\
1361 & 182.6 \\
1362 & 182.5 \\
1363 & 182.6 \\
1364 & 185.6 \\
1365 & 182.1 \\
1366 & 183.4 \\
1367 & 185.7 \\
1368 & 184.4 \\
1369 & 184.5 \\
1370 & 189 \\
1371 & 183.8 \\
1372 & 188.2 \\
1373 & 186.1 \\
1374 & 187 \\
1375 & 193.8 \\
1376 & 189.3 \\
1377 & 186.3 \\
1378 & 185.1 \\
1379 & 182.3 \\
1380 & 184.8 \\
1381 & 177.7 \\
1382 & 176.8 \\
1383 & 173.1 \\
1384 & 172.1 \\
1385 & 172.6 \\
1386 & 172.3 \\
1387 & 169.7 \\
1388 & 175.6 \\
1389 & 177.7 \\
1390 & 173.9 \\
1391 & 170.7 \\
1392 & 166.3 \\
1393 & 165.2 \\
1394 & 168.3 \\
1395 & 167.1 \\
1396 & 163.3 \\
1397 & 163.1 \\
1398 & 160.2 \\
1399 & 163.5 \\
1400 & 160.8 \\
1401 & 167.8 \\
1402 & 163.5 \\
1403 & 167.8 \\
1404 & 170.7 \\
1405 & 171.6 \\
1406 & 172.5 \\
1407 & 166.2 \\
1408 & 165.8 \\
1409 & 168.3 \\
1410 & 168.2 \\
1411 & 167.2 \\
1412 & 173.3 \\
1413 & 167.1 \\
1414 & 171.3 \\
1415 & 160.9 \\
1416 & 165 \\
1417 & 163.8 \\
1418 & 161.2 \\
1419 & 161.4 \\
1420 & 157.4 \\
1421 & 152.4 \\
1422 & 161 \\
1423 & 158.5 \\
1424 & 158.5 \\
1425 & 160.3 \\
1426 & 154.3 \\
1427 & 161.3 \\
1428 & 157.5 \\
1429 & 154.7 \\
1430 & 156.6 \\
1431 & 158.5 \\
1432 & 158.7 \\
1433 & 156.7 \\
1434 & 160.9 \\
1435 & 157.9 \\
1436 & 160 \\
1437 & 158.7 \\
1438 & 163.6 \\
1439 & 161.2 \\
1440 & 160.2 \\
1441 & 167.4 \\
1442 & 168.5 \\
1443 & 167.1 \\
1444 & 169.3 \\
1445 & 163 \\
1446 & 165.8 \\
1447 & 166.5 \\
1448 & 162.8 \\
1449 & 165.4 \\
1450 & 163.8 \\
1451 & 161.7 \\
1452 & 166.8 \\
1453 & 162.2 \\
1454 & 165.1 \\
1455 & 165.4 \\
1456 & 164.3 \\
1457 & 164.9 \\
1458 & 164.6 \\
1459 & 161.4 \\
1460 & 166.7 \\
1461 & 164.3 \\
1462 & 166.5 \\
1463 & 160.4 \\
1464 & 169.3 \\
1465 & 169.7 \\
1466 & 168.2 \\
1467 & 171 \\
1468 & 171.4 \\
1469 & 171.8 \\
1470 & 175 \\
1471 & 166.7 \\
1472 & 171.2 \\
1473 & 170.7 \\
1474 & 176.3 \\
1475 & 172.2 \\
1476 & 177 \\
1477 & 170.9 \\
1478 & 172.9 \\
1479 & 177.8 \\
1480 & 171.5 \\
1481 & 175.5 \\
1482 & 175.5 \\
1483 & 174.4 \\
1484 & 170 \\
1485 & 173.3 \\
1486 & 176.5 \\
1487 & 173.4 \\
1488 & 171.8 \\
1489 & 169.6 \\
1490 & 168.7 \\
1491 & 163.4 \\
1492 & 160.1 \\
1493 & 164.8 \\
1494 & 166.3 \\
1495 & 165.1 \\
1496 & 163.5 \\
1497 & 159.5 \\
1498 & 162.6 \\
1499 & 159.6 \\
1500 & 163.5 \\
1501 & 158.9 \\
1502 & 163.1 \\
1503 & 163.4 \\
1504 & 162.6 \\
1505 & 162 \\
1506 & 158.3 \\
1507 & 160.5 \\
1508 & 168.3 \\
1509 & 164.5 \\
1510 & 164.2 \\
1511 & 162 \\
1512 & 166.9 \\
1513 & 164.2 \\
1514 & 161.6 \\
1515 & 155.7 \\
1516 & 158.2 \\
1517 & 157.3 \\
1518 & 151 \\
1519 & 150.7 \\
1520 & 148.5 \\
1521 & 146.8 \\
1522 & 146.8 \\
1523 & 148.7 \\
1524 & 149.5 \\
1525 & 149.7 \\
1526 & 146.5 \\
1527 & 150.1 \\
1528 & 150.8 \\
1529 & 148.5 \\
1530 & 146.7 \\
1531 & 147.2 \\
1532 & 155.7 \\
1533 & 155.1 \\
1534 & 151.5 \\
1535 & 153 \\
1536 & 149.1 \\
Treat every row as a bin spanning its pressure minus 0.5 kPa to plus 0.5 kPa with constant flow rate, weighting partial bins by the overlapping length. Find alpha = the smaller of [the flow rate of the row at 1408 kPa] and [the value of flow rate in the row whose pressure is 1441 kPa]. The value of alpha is 166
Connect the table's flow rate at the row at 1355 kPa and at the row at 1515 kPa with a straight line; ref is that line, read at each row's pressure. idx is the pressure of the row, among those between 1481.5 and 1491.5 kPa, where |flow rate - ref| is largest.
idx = 1486 kPa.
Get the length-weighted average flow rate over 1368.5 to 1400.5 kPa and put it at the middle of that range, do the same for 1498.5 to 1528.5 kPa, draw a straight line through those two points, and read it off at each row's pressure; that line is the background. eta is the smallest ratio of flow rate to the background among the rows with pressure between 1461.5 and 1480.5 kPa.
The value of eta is 0.98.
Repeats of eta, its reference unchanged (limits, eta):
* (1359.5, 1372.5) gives 1.02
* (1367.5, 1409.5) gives 0.92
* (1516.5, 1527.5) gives 0.94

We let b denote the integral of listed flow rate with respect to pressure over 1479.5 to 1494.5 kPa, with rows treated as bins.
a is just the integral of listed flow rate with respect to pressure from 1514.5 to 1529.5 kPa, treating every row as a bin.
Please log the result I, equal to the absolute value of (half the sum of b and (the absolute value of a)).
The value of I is 2407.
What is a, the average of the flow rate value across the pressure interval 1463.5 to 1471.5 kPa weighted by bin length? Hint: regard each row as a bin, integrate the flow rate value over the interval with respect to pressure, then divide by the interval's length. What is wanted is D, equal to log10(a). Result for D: 2.23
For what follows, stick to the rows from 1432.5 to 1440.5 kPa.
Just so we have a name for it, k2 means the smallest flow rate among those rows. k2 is 156.7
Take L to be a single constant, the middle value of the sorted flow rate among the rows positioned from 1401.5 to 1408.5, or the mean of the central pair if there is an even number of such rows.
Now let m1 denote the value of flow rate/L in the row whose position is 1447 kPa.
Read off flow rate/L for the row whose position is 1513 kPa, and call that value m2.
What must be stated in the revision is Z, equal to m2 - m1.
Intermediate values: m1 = 0.99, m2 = 0.98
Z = -0.01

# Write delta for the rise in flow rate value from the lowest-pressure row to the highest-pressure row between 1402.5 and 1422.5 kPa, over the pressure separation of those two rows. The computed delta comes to -0.4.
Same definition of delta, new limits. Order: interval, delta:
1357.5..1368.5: -0.5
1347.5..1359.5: 0.6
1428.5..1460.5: 0.4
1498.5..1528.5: -0.3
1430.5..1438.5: 0.7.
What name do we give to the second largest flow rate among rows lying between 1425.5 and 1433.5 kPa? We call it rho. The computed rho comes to 158.7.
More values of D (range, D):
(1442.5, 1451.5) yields 2.22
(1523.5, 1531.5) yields 2.17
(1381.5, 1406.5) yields 2.23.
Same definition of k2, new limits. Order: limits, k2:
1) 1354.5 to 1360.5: 181.9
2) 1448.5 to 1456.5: 161.7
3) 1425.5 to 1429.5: 154.3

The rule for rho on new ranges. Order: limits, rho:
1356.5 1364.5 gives 189.6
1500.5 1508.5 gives 163.4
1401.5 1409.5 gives 171.6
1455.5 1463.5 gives 166.5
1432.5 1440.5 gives 161.2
